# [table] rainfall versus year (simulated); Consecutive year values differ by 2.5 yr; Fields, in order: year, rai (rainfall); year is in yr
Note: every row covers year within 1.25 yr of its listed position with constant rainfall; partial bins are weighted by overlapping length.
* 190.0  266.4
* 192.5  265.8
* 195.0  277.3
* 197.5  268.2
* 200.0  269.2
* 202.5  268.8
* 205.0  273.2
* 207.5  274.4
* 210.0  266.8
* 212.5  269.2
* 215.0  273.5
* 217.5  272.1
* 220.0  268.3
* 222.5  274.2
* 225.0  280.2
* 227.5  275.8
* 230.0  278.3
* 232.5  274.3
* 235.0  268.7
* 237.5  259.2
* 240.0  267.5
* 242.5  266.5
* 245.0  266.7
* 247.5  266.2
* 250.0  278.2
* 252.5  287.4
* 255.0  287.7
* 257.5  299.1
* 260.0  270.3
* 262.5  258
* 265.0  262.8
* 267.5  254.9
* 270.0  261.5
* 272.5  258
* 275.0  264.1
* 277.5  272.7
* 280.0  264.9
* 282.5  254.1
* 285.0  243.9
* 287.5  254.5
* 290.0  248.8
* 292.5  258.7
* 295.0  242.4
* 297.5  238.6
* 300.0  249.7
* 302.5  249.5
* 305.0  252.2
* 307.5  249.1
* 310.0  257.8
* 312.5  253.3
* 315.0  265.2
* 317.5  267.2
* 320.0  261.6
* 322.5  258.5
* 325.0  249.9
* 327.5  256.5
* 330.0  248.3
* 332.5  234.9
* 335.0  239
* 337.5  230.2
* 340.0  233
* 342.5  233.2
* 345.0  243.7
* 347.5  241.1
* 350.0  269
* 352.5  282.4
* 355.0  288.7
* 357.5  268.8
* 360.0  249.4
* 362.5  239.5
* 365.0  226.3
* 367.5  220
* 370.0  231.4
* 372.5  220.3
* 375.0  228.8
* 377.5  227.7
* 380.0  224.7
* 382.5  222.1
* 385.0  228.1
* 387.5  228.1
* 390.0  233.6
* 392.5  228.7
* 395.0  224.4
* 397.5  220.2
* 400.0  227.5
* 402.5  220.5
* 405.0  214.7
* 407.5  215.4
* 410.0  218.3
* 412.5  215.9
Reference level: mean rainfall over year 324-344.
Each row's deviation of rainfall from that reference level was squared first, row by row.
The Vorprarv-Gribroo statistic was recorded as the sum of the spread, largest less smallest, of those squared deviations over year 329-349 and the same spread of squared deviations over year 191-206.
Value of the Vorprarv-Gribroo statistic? 820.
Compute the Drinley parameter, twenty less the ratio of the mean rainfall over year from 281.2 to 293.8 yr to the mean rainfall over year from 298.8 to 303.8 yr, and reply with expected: 19.0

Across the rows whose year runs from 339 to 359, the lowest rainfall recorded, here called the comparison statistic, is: 233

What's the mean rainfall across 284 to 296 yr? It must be 250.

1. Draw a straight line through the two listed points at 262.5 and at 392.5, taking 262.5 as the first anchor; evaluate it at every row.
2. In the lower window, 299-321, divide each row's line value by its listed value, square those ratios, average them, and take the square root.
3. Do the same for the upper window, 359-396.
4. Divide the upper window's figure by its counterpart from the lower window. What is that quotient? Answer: 1.05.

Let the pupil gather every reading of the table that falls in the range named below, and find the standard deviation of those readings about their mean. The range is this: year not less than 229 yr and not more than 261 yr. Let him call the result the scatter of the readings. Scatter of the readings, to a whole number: 11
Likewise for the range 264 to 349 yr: 11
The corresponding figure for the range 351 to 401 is 20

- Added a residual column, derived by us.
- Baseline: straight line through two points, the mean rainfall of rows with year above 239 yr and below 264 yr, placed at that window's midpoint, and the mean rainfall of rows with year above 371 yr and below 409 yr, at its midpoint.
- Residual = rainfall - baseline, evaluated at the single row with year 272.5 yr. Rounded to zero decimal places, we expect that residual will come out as -9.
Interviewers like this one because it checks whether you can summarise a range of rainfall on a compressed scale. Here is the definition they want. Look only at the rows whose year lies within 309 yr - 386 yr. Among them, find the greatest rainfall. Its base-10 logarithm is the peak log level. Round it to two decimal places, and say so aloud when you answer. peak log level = 2.46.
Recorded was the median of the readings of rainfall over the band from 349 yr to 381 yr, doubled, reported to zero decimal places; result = 463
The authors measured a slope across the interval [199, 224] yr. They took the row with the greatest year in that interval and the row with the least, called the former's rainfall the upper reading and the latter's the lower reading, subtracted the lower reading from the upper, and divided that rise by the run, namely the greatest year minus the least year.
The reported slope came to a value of 0.2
